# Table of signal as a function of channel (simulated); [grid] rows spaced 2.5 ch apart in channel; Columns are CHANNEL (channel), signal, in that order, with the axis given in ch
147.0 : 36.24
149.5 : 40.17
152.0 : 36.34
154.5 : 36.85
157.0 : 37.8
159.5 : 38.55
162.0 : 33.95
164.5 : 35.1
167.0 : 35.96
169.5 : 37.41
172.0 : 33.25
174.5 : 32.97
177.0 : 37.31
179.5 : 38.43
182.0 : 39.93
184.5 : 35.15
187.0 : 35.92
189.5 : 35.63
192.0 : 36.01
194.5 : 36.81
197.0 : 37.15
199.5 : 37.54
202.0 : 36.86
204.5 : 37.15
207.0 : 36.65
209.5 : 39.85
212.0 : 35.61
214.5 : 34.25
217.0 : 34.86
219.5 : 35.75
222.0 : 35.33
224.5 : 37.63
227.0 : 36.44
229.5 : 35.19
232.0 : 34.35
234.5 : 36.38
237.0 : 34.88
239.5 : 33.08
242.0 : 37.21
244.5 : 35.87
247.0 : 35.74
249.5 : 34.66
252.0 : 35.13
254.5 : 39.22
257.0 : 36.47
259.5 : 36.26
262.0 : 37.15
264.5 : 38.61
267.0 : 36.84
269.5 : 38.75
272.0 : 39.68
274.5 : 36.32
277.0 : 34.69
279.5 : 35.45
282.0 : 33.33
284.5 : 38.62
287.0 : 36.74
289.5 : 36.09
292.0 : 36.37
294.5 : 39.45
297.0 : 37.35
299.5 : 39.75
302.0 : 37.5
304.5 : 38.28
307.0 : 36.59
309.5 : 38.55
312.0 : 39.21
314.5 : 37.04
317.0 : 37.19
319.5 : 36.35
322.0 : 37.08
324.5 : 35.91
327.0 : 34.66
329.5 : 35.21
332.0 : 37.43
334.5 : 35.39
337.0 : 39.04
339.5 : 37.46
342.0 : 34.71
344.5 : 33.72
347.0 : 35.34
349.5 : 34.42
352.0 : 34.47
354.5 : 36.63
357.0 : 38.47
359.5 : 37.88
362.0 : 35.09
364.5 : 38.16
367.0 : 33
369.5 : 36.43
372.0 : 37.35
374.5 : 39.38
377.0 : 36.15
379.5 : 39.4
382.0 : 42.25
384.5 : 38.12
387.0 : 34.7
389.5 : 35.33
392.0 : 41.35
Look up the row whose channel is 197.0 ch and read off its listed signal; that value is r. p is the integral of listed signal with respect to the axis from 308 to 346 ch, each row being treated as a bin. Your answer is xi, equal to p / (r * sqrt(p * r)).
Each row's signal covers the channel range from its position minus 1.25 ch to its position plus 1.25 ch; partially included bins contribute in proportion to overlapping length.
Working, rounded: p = 1390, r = 37.15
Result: 0.165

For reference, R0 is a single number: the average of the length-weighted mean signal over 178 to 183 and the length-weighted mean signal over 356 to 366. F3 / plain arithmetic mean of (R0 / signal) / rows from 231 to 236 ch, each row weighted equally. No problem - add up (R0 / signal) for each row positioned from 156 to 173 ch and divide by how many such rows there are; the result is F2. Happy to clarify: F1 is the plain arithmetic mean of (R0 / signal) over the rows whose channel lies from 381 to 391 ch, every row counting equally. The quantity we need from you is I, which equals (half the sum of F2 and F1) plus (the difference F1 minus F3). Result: 0.98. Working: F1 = 1.02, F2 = 1.06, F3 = 1.08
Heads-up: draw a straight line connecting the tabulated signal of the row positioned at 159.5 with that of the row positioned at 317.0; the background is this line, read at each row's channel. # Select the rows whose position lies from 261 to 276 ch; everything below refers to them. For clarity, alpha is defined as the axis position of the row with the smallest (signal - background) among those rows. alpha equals 274.5 ch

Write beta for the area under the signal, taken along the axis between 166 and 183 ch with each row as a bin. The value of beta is 619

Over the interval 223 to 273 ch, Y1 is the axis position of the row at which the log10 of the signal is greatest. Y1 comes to 272.0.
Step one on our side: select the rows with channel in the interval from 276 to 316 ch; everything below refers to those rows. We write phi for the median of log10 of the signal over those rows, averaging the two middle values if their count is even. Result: 1.57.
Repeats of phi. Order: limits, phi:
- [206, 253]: 1.55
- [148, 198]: 1.56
